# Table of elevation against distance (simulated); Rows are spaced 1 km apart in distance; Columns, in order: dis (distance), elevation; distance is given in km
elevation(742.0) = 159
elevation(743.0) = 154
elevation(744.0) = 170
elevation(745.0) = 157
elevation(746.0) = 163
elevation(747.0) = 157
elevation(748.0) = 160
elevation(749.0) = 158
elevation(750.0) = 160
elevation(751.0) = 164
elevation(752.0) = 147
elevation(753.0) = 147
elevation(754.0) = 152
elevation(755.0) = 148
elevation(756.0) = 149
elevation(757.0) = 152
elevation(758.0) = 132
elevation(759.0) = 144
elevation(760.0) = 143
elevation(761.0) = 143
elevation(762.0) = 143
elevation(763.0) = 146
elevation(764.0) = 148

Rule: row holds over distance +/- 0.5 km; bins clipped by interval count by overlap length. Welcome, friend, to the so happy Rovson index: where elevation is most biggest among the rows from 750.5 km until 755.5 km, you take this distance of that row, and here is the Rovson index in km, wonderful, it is 751.0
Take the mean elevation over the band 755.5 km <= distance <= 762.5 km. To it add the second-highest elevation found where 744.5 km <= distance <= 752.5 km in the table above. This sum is 307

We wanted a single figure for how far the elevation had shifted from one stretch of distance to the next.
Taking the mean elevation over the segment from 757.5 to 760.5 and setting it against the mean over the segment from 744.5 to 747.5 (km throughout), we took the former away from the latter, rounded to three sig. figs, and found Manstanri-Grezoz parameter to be 19.3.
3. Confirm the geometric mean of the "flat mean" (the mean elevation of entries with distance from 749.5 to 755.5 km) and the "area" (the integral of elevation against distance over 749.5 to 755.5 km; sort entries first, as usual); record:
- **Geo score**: 375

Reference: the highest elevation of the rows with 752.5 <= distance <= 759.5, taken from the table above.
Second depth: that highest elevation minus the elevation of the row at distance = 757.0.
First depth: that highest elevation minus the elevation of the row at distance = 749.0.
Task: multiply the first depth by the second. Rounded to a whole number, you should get 0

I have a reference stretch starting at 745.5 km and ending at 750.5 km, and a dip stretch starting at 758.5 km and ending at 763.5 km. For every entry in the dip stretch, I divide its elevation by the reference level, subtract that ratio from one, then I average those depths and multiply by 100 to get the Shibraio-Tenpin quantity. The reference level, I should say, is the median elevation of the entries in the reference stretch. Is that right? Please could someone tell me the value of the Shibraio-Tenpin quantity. 10.1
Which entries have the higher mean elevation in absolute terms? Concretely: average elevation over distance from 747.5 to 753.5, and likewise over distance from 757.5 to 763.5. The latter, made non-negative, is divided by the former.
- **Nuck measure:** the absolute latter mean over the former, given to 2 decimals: 0.91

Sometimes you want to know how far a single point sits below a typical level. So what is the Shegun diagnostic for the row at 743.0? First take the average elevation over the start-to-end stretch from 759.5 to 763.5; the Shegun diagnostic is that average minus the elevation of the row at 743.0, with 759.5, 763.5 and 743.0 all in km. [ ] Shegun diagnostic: -10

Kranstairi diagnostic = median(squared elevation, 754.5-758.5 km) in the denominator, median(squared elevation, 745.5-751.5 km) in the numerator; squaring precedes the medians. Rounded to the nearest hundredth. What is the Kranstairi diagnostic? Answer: 1.16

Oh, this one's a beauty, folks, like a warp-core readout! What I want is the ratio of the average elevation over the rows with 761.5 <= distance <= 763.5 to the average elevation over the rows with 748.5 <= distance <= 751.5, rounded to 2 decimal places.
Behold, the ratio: 0.90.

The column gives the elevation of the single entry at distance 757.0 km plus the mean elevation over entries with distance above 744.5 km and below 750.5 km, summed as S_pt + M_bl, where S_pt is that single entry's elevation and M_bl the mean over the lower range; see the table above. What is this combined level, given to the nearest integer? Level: 311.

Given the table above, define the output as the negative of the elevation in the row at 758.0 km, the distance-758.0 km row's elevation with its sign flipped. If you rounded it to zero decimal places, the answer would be -132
